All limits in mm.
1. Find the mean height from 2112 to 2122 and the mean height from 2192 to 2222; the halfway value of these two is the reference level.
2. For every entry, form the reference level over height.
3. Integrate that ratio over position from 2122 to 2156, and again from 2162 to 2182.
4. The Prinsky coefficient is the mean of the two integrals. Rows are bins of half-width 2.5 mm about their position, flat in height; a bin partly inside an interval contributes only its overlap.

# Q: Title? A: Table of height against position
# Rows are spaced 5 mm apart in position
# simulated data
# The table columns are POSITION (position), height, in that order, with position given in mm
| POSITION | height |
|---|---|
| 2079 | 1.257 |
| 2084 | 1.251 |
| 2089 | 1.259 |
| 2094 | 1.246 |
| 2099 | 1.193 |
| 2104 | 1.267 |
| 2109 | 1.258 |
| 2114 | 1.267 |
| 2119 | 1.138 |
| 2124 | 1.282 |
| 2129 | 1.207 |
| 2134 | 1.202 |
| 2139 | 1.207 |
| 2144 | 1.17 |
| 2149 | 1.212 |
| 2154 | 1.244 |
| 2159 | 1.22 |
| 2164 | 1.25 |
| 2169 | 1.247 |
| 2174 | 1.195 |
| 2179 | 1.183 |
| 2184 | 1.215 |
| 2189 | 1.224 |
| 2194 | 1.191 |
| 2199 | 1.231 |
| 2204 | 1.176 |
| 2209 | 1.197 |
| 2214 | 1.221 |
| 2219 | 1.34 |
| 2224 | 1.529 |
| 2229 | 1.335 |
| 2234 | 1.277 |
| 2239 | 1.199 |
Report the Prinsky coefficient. 27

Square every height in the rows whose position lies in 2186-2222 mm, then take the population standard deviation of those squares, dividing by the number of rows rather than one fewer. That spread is 0.127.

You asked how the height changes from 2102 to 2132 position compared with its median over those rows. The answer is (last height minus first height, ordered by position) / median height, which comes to -0.05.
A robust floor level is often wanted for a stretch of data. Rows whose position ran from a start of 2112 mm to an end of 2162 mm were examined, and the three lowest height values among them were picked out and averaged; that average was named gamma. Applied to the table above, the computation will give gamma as 1.17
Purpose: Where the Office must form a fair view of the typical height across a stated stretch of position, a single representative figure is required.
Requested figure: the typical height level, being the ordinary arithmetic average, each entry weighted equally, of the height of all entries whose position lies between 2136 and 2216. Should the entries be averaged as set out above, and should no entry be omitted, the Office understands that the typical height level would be 1.21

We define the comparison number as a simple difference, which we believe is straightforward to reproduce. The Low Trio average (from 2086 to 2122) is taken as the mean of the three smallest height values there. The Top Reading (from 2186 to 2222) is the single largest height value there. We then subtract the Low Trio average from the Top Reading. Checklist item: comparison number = 0.15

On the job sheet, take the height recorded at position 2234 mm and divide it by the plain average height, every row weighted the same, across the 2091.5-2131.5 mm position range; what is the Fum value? 1.04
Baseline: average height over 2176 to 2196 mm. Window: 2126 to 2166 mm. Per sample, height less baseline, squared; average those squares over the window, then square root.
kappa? 0.026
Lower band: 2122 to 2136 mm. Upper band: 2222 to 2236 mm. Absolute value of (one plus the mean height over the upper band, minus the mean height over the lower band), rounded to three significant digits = 1.15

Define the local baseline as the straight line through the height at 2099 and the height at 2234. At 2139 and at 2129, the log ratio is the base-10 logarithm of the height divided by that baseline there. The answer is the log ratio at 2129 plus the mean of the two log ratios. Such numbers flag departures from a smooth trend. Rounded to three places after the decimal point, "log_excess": -0.004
